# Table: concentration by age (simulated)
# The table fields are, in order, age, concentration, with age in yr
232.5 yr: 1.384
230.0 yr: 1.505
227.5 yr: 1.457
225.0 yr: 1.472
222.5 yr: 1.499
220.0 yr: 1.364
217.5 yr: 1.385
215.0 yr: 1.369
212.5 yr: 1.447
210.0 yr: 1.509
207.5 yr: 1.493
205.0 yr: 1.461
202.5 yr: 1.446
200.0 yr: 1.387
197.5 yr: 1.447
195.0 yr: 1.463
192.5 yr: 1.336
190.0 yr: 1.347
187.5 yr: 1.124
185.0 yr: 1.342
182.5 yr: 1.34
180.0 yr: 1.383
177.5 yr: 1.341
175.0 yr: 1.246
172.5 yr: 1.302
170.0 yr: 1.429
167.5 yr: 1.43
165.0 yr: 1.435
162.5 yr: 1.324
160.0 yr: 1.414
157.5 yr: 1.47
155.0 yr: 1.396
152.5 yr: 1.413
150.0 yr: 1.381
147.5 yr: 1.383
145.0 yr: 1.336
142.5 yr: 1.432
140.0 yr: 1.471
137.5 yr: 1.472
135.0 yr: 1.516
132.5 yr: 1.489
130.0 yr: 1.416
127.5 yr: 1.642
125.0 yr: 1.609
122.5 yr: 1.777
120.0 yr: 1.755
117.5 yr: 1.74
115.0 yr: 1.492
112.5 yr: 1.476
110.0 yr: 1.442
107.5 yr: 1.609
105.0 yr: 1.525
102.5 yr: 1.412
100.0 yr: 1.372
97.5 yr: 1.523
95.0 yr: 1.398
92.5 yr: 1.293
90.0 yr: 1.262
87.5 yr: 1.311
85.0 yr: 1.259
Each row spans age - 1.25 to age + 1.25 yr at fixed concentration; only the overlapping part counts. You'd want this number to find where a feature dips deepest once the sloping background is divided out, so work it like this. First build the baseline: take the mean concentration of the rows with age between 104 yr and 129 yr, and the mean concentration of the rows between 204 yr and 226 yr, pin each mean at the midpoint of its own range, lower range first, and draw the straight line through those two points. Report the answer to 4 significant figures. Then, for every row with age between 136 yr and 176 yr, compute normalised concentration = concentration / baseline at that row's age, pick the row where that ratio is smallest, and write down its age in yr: 175.0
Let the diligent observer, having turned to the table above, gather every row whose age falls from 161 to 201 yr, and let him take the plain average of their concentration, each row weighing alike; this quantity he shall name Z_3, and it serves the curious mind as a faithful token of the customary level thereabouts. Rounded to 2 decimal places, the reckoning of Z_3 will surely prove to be 1.35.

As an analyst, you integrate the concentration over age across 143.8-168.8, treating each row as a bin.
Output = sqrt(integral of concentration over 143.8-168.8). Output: 5.9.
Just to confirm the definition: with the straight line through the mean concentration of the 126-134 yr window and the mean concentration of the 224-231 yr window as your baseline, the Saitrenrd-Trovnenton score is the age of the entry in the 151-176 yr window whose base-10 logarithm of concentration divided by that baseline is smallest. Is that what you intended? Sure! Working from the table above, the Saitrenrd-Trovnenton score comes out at 175.0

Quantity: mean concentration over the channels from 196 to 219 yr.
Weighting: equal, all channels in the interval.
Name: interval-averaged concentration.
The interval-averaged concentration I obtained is 1.44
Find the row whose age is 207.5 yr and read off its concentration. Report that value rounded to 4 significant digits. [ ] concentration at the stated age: 1.493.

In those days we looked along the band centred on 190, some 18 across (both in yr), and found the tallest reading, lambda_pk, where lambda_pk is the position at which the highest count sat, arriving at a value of 195.0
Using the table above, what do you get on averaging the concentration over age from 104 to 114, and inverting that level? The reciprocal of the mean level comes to 0.661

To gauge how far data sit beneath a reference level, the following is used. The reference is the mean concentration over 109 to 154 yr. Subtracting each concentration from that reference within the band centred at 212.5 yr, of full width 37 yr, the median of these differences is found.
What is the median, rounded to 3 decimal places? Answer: 0.056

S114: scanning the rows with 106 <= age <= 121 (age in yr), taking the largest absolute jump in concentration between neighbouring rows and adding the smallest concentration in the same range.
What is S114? 1.69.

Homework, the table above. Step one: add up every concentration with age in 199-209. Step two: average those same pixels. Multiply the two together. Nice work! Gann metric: 8.4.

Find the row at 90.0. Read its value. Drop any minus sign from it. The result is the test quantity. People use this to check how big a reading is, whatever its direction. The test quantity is 1.26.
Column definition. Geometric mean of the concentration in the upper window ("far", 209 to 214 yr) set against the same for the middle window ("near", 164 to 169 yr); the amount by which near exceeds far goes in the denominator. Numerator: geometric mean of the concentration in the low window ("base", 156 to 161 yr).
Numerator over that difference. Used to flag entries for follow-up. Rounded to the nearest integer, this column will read -32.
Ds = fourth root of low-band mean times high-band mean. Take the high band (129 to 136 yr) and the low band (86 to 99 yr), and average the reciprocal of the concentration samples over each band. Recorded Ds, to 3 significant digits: 0.842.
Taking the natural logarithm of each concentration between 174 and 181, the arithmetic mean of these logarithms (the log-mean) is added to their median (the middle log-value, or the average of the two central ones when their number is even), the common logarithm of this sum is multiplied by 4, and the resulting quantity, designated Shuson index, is -0.97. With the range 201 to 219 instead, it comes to -0.53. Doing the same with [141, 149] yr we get -0.75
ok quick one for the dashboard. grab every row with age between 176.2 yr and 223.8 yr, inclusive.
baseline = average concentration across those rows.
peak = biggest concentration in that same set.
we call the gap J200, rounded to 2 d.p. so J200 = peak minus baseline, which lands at 0.12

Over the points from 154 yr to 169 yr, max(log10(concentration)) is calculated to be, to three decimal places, 0.167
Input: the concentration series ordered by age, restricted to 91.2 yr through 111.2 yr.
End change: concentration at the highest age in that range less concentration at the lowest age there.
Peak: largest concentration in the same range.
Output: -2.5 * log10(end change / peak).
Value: 2.58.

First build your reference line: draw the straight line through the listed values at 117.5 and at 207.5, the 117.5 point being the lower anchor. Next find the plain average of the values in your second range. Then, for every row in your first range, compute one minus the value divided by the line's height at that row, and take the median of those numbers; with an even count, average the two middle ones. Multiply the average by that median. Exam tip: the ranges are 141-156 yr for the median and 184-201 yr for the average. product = 0.210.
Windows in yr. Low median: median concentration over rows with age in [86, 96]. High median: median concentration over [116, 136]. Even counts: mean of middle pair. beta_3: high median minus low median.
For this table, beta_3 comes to 0.32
